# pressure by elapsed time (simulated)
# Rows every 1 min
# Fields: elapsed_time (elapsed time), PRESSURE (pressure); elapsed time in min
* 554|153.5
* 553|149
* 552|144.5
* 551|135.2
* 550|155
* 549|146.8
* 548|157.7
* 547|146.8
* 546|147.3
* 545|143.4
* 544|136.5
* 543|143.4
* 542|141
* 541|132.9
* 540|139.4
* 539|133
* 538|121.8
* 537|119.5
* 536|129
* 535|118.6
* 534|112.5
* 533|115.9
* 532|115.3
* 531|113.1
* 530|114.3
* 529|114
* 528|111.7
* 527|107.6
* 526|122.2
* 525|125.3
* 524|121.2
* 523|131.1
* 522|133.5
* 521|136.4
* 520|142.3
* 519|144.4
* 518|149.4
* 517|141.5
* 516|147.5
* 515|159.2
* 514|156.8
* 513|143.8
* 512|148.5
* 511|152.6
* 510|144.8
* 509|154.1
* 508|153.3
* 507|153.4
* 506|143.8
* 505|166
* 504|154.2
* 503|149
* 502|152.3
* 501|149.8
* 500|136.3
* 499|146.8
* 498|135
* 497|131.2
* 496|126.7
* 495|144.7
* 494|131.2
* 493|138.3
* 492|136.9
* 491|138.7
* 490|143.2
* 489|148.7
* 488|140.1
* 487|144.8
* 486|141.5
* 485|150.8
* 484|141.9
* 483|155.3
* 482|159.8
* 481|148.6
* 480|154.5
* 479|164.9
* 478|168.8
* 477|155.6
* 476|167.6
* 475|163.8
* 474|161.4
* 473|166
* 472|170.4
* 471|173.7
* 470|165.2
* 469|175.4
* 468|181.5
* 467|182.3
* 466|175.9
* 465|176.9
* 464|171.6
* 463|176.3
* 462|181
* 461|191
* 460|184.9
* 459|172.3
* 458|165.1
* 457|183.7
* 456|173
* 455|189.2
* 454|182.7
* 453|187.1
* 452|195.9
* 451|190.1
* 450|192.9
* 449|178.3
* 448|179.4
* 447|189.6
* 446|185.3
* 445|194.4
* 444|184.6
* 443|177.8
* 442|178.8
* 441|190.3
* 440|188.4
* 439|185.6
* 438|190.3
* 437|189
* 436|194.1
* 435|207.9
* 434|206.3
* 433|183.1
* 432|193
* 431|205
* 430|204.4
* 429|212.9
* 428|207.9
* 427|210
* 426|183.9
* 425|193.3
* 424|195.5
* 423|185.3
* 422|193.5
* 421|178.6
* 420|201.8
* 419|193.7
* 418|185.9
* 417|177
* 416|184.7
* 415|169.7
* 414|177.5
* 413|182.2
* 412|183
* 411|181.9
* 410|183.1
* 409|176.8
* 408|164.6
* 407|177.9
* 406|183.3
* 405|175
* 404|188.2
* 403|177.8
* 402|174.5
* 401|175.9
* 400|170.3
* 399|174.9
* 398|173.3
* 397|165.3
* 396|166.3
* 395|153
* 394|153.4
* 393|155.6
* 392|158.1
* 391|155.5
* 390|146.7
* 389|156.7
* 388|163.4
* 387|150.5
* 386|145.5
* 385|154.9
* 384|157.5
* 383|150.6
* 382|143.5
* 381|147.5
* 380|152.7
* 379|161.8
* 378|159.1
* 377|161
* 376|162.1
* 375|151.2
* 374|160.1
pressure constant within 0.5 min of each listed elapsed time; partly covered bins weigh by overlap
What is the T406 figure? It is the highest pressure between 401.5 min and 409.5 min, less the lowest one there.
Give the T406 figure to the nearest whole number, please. 24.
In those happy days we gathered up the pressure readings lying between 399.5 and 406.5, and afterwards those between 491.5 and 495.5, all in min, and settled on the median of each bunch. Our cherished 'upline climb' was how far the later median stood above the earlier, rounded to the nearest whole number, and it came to -38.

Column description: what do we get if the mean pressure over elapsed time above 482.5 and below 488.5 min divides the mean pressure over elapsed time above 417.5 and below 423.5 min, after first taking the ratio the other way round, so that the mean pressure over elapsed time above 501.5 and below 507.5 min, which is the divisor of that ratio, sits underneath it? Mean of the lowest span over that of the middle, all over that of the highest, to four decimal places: 0.0085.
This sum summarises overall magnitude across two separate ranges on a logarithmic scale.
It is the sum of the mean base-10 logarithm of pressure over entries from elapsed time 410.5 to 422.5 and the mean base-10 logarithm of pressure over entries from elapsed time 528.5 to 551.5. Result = 4.38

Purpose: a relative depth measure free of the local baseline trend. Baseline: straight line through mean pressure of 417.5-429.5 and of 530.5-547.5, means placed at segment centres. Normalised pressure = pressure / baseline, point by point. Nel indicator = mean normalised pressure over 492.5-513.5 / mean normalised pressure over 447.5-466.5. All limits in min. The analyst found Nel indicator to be 0.94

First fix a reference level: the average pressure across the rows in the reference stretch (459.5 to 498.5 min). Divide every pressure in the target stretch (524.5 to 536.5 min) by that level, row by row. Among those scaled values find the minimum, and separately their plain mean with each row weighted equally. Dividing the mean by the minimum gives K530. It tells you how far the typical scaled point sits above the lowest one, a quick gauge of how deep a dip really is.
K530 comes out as 1.08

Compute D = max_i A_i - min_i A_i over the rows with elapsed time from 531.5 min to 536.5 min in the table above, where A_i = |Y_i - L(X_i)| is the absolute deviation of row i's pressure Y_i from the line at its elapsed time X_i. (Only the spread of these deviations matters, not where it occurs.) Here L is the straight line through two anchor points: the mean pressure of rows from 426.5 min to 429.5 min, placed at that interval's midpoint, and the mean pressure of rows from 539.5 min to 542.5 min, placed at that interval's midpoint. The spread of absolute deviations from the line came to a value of 18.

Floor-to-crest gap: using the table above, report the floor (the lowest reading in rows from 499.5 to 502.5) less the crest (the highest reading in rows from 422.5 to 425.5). -59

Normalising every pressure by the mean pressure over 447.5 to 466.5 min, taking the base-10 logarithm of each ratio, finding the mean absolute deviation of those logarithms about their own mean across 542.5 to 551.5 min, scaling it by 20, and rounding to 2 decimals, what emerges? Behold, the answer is 0.33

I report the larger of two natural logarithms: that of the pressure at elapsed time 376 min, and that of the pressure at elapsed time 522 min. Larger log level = 5.09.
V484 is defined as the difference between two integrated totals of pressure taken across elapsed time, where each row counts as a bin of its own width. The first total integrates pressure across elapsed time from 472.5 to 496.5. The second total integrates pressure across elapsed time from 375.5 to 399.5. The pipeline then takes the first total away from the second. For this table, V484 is 175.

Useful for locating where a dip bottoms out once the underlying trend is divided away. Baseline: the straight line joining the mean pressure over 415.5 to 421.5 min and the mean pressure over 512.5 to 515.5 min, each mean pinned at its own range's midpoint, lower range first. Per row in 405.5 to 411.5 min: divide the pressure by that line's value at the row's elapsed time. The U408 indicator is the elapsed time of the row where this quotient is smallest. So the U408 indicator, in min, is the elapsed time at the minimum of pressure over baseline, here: 408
